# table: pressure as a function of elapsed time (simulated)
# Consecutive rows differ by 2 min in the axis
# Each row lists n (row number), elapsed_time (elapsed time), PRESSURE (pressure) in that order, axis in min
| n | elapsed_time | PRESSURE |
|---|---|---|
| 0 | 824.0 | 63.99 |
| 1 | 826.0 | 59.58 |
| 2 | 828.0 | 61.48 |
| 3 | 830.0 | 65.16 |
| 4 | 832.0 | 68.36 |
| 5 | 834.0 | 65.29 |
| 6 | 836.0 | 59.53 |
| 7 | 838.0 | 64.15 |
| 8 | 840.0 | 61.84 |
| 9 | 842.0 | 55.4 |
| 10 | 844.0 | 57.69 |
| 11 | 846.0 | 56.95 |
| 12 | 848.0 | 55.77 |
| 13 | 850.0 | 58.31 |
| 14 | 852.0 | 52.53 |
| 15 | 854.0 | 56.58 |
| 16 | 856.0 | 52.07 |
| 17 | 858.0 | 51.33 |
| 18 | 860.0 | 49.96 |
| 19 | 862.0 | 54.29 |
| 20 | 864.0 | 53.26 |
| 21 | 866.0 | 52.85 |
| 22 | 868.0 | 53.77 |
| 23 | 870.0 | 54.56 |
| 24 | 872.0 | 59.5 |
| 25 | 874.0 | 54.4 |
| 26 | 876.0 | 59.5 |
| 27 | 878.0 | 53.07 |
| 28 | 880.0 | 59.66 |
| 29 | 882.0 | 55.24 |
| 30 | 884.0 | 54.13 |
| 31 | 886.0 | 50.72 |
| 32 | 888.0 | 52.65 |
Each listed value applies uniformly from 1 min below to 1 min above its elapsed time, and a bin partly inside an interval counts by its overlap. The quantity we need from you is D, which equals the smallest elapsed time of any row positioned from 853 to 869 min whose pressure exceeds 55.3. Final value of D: 854.0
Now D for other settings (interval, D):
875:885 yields 876.0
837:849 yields 838.0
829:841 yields 830.0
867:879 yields 872.0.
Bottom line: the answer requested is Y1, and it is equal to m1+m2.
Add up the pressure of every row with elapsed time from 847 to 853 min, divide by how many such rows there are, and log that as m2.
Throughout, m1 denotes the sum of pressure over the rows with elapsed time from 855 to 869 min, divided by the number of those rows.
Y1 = 108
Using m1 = 52.5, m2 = 55.5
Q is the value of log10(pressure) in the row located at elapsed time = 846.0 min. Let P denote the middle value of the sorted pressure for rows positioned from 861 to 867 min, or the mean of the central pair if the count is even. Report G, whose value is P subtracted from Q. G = -52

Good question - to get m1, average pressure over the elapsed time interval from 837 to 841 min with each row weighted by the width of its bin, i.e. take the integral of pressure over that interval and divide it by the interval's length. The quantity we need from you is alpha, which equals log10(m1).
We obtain 1.80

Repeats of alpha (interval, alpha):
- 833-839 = 1.80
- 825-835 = 1.81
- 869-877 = 1.76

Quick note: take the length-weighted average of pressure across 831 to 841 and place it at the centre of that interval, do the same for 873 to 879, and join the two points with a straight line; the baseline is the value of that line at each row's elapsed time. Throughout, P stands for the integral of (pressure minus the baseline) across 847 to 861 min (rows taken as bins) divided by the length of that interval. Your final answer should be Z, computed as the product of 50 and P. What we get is -318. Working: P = -6.4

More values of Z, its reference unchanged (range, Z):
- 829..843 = -51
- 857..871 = -262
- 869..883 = 45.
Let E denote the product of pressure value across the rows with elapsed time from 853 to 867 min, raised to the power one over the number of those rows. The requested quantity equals 53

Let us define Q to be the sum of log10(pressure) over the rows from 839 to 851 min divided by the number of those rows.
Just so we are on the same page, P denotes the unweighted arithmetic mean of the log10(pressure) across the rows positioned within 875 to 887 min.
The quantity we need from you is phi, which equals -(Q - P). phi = -0.018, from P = 1.74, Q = 1.761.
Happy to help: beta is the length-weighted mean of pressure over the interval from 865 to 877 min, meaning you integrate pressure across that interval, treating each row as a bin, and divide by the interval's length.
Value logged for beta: 55.8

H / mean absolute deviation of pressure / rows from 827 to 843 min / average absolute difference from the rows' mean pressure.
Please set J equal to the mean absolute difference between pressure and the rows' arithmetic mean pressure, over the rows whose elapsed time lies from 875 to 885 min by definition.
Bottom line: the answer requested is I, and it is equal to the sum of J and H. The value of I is 5.7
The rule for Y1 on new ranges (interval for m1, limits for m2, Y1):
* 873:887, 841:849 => 112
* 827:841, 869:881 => 120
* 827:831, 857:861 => 114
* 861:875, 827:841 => 118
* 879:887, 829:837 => 120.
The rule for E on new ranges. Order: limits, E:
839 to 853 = 57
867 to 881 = 56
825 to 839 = 63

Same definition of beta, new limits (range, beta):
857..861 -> 50.6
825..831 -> 62.1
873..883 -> 56.4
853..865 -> 52.9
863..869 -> 53.3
